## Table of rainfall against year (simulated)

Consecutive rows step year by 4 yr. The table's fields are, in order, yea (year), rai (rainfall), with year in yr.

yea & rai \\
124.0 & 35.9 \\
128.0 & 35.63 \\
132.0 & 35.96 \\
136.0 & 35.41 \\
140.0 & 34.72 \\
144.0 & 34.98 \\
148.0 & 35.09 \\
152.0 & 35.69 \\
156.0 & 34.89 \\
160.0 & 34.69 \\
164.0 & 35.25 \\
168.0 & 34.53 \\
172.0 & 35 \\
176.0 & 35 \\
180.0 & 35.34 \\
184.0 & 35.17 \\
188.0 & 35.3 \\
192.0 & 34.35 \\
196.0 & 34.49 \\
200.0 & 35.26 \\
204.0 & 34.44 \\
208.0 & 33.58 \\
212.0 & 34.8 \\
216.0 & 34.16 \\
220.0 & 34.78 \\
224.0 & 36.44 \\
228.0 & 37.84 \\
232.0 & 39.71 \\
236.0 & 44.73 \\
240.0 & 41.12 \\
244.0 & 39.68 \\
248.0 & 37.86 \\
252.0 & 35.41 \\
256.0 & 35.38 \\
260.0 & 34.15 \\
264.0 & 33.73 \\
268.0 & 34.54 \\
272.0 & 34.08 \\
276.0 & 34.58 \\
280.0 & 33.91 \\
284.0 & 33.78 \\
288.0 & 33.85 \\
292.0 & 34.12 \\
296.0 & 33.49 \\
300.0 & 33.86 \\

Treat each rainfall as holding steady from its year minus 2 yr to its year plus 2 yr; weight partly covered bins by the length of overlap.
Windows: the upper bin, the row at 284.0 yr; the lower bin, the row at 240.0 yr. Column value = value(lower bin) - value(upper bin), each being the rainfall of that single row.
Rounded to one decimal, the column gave 7.3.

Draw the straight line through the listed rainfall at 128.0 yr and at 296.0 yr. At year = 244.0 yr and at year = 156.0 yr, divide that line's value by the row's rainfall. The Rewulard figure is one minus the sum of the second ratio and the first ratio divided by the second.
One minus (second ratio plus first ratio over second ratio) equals -0.86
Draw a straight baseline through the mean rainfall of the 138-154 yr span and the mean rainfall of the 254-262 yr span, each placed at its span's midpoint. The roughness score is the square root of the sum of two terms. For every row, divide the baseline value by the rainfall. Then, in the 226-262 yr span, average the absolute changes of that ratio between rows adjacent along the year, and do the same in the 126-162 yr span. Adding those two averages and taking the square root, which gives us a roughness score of 0.25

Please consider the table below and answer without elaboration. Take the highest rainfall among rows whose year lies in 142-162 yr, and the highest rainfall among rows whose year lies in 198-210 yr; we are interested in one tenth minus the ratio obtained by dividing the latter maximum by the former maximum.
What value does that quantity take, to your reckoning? -0.89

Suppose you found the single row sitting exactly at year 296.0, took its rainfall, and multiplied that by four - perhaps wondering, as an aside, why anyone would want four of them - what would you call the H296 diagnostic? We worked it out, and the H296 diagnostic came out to 134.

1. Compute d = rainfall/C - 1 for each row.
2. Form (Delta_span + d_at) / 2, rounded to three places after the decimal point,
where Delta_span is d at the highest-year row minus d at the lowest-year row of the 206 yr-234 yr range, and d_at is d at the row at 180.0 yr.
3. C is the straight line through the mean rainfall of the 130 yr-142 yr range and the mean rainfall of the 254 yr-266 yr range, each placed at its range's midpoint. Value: 0.095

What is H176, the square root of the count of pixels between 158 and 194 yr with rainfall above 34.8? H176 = 2.45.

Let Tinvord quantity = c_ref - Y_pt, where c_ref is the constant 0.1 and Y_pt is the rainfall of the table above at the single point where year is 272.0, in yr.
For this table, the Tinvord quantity -34.0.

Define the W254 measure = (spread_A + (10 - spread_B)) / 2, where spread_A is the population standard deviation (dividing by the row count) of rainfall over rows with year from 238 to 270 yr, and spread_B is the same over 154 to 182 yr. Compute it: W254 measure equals 6.2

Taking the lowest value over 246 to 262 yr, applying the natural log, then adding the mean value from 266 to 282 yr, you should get 37.8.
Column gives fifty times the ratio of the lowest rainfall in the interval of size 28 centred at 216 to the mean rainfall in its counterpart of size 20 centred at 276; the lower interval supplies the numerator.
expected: 49.1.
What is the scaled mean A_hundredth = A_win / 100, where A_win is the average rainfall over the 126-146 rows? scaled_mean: 0.353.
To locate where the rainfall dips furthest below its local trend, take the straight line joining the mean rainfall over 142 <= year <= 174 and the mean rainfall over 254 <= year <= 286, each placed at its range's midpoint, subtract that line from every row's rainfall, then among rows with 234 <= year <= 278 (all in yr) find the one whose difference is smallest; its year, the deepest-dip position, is 264.0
